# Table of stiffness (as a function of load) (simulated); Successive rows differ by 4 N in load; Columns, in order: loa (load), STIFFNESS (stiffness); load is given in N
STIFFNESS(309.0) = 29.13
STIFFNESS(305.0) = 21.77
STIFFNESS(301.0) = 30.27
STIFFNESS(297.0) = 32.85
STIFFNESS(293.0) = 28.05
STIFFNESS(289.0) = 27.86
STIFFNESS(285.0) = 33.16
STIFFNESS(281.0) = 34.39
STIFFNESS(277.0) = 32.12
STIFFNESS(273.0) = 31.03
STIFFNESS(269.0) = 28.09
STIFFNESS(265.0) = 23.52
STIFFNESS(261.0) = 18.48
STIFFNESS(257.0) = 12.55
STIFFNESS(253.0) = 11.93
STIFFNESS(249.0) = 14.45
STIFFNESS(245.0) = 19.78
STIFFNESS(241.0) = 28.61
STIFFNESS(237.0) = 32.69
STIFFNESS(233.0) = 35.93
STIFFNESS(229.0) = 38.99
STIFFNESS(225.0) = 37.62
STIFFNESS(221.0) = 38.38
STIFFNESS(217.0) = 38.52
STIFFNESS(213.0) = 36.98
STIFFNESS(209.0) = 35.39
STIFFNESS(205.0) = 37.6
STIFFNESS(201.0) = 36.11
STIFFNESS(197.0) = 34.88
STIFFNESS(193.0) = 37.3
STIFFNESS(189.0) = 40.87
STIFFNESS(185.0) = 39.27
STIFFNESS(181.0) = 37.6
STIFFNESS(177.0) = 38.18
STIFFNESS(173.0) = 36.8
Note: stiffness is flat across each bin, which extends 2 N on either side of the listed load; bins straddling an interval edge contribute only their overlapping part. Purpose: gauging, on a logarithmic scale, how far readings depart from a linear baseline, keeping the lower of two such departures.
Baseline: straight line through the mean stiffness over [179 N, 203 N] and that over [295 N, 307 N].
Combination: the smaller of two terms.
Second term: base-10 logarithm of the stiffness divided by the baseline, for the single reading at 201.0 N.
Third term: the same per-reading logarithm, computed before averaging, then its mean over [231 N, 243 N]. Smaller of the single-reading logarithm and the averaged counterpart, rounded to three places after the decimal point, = -0.019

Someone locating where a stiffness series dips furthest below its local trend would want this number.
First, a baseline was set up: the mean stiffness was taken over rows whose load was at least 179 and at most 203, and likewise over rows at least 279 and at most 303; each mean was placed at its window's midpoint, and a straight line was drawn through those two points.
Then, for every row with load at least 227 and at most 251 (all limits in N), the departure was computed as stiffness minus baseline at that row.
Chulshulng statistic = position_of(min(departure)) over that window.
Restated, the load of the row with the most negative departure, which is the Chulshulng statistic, 249.0 N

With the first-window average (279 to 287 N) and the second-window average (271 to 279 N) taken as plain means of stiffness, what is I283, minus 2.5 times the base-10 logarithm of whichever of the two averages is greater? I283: -3.82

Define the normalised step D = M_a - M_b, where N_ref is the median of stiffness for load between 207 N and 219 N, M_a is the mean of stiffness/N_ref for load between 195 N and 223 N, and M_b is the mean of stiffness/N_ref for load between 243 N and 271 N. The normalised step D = 0.50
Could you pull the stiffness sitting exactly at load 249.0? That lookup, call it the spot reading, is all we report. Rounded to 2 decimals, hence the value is 14.45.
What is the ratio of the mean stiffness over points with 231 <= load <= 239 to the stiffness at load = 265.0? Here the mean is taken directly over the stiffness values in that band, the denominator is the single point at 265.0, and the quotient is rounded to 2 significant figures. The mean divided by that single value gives 1.5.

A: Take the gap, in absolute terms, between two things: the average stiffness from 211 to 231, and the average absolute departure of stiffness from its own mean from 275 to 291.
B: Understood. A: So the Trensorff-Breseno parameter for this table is 36.1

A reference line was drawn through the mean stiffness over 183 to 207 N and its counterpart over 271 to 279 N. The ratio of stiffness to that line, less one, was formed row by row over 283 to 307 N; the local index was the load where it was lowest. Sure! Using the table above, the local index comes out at 305.0 N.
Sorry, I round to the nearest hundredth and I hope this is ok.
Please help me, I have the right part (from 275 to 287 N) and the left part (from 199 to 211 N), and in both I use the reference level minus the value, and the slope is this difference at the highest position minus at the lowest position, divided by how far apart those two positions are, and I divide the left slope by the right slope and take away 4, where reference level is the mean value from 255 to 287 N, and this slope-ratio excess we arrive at -4.69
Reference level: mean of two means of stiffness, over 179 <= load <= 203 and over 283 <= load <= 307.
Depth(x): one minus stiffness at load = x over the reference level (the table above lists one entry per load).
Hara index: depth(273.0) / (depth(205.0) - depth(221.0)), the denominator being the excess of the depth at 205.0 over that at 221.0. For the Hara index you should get 3.0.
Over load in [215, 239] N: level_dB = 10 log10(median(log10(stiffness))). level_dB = 1.99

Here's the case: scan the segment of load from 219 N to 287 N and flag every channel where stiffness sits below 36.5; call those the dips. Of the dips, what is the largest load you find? 285.0 N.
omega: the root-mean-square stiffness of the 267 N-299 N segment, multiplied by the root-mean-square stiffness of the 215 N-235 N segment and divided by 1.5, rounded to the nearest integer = 784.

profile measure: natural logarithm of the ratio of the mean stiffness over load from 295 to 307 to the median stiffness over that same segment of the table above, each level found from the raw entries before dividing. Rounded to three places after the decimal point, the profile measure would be -0.067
